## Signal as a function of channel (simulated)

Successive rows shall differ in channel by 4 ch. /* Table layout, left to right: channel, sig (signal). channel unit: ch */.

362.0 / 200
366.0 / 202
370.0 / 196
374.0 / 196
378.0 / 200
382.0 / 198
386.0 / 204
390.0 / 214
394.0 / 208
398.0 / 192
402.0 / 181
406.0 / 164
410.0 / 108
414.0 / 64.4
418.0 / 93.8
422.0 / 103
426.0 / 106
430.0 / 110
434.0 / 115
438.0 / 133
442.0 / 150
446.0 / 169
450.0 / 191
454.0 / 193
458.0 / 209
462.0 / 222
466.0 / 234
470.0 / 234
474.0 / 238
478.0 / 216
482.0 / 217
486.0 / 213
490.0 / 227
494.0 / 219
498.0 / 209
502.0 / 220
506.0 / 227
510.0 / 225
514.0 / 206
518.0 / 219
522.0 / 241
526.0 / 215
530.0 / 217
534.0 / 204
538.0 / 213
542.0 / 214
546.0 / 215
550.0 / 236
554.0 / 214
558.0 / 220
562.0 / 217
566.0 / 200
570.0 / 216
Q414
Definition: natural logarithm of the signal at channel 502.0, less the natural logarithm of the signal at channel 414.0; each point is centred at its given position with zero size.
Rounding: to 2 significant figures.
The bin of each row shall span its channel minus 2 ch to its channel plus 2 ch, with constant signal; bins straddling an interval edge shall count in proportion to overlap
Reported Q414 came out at 1.2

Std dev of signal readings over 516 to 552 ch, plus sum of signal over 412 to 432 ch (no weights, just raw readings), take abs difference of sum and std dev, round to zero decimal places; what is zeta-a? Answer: 466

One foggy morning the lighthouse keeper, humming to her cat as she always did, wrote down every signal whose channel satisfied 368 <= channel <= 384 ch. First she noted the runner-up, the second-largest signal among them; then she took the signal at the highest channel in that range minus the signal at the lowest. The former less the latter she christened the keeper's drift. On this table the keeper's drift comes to 196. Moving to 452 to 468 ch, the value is 181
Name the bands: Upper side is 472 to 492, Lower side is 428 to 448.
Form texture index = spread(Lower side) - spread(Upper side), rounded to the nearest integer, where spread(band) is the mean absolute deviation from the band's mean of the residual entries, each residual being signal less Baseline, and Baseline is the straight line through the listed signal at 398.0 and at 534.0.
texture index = 11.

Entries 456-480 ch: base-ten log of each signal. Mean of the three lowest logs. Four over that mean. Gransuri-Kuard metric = 1.71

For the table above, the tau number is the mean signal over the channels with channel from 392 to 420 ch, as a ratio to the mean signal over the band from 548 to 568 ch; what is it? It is 0.66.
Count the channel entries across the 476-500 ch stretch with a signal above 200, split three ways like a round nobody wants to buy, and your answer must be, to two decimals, 2.00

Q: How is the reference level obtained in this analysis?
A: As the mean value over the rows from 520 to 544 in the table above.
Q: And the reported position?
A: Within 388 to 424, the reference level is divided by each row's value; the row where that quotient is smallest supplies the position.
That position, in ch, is 390.0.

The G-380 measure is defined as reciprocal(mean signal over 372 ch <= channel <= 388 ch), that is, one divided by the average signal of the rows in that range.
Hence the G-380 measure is 0.0050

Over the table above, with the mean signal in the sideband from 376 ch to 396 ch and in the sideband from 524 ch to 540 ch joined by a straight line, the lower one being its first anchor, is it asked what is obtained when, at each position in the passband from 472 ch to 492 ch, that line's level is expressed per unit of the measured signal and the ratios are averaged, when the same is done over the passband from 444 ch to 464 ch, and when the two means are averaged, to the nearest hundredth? 1.01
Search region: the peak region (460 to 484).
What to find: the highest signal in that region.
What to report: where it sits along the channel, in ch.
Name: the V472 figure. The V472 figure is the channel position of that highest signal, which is 474.0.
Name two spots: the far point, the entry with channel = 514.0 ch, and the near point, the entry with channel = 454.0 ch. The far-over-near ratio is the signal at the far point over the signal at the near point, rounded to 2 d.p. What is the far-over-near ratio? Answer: 1.07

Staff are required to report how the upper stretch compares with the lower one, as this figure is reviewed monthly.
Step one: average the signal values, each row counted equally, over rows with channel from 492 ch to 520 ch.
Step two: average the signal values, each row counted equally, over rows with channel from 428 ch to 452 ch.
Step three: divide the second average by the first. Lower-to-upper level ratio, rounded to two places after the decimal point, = 0.66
